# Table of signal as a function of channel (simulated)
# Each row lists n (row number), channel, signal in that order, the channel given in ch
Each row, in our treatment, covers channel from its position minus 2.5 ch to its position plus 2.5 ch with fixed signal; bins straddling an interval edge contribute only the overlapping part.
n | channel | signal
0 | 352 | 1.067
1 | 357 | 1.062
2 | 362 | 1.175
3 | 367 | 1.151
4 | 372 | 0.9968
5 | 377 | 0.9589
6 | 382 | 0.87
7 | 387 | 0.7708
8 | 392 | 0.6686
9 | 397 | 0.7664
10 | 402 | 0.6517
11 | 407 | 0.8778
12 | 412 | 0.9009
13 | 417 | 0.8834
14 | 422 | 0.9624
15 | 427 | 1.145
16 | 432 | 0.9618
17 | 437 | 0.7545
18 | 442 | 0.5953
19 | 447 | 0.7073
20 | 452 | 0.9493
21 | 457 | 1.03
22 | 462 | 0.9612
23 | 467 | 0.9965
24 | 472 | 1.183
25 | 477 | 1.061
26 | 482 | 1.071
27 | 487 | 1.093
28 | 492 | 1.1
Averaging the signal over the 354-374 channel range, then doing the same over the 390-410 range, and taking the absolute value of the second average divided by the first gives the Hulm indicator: 0.68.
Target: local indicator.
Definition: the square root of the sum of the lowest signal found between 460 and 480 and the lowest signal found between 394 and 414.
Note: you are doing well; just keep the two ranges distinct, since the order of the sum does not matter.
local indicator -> 1.27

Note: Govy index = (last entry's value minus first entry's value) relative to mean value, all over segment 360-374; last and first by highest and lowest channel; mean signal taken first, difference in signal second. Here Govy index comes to -0.16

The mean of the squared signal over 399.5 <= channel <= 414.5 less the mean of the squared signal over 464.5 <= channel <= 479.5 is -0.50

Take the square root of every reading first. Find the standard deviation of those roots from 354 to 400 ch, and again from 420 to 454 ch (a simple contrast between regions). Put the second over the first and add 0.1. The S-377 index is 1.2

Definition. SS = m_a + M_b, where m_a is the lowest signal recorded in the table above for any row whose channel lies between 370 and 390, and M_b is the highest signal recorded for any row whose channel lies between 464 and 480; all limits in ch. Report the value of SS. 1.95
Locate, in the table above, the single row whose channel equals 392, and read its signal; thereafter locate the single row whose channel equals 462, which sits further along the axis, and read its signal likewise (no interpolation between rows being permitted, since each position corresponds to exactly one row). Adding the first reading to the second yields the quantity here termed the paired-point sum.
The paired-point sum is 1.63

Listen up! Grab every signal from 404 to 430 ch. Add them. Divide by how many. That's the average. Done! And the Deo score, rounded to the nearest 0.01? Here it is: 0.95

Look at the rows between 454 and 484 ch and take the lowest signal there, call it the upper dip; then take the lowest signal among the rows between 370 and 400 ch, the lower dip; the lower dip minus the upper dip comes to -0.3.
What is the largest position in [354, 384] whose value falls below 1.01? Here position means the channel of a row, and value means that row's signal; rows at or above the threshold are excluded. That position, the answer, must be 382 ch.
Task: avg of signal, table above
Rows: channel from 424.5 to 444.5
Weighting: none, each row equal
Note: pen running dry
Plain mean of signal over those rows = 0.86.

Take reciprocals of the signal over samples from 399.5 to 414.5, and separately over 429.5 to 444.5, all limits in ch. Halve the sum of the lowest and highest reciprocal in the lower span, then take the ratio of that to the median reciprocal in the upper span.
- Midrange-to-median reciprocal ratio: 1.00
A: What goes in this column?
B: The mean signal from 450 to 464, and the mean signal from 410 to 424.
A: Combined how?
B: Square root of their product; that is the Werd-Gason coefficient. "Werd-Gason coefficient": 0.95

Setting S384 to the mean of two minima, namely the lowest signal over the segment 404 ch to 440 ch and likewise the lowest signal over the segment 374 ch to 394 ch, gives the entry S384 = 0.71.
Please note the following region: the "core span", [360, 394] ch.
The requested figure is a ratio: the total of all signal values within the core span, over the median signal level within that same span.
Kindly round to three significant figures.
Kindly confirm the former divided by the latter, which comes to 6.87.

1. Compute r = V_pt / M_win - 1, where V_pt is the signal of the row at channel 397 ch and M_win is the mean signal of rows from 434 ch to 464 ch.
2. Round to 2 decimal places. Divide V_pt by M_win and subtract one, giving -0.08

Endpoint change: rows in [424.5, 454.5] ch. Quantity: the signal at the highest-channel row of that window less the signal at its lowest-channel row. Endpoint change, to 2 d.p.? -0.20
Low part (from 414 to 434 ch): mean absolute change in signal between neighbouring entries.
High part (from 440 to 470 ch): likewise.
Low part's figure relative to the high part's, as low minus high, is 0.041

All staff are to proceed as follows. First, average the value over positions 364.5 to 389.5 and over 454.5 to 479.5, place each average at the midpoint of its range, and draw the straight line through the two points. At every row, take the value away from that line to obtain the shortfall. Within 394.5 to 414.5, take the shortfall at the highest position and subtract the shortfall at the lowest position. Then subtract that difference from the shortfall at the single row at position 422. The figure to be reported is 0.2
